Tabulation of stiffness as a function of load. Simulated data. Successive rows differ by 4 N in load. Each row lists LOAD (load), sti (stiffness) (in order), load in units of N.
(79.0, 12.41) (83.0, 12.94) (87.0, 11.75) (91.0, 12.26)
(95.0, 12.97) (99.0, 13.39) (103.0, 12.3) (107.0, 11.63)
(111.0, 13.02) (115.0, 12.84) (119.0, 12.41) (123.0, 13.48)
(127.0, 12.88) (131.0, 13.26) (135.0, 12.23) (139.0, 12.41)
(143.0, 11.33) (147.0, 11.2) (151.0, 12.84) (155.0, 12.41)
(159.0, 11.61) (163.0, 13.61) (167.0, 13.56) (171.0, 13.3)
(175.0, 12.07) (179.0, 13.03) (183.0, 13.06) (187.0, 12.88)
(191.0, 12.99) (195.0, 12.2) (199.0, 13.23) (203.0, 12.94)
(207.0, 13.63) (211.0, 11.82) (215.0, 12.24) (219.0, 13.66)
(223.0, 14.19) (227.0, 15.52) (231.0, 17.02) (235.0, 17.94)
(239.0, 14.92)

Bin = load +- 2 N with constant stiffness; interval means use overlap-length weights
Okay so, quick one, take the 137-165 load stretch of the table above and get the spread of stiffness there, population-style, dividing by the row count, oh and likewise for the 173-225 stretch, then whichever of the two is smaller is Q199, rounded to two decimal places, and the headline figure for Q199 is 0.66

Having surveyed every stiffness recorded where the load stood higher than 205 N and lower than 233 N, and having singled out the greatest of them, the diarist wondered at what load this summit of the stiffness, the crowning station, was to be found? 231.0 N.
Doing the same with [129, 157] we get 131.0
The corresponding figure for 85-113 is 99.0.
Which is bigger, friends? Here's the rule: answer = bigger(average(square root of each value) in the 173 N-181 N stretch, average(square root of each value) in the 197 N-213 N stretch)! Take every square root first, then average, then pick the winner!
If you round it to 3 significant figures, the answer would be 3.59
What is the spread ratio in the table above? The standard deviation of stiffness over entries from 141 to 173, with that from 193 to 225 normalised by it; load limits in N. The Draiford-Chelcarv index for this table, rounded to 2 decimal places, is 0.84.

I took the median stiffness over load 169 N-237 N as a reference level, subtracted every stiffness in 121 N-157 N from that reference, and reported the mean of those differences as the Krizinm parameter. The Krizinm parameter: 0.6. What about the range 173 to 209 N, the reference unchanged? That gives 0.2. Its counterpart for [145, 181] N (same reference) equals 0.4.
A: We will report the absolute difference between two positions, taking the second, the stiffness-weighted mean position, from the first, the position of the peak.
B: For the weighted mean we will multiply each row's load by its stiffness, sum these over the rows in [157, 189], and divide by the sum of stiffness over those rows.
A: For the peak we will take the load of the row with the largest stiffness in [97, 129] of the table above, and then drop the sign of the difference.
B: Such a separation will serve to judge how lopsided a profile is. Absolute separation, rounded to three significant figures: 50.1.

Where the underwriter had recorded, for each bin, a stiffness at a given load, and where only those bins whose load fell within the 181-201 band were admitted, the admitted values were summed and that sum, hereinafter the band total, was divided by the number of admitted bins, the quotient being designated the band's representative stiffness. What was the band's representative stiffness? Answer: 12.9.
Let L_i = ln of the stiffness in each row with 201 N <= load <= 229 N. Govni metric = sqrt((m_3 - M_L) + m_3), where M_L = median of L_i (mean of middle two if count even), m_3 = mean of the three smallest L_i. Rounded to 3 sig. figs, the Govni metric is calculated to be 1.55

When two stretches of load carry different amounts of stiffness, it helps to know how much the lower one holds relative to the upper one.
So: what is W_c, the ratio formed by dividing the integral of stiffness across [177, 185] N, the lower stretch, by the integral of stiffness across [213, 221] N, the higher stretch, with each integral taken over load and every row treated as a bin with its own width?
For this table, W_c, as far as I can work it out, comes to 1.01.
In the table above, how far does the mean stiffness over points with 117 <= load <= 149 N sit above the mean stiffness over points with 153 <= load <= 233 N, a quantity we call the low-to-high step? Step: -0.8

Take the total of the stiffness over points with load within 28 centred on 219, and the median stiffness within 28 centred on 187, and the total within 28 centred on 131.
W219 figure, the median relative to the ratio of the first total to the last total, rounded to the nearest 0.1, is 11.7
